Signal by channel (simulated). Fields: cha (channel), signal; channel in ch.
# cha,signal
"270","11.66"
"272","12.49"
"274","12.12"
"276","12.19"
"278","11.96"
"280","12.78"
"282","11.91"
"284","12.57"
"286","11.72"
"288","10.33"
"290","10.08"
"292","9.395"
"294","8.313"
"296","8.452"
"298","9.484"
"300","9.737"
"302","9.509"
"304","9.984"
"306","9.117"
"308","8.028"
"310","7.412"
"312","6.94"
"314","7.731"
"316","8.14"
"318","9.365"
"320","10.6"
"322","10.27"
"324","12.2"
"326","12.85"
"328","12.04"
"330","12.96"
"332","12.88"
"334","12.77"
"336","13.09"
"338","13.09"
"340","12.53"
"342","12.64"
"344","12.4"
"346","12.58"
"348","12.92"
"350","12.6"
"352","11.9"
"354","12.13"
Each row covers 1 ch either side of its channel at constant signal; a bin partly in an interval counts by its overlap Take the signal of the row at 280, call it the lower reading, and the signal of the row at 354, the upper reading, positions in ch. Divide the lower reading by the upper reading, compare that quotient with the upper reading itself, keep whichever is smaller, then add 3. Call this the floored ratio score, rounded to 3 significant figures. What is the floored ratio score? 4.05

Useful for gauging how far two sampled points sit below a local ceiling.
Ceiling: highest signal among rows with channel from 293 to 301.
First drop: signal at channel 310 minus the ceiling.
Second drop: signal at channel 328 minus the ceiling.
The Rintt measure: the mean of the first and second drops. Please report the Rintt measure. -0.01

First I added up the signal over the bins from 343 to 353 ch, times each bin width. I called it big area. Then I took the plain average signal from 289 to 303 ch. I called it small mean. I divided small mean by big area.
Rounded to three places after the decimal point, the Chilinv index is 0.074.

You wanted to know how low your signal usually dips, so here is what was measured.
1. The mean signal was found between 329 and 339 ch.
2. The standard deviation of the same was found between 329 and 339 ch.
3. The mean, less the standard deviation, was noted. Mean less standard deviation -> 12.8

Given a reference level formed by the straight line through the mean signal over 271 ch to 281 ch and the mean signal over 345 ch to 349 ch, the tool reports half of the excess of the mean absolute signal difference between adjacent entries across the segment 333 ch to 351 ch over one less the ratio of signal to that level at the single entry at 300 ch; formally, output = 0.02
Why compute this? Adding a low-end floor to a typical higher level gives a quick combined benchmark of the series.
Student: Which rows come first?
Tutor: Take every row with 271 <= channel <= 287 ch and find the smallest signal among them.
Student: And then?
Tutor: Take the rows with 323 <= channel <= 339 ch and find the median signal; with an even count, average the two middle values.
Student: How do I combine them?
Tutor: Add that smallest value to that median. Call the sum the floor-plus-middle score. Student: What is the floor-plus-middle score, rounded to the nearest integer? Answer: 25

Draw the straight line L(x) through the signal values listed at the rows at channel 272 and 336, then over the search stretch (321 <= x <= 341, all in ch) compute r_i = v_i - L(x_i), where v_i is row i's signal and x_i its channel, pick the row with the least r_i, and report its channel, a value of 322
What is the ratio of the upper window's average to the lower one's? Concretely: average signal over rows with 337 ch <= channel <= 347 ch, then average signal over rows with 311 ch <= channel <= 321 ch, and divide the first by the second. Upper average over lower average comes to 1.48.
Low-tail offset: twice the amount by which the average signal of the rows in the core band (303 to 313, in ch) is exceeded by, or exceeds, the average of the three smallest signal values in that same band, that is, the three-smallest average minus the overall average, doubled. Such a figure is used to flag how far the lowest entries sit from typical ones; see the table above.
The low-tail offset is -1.7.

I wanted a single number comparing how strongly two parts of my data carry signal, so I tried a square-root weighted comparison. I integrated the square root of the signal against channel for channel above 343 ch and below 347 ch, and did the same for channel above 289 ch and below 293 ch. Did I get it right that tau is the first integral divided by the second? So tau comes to 1.13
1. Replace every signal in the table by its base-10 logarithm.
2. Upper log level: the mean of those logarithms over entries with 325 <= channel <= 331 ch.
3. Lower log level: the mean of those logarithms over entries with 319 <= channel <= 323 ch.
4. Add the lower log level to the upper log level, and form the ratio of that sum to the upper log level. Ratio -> 1.93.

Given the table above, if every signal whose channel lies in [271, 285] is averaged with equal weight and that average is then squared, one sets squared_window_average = 151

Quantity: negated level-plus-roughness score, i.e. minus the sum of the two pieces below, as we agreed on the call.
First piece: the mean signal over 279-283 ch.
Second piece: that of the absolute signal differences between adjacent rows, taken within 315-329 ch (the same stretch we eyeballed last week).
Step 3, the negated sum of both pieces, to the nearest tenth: -13.4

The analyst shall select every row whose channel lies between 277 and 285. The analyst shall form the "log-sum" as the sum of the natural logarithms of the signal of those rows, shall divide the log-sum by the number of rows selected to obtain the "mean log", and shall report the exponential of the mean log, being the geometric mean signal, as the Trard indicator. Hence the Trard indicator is 12.3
